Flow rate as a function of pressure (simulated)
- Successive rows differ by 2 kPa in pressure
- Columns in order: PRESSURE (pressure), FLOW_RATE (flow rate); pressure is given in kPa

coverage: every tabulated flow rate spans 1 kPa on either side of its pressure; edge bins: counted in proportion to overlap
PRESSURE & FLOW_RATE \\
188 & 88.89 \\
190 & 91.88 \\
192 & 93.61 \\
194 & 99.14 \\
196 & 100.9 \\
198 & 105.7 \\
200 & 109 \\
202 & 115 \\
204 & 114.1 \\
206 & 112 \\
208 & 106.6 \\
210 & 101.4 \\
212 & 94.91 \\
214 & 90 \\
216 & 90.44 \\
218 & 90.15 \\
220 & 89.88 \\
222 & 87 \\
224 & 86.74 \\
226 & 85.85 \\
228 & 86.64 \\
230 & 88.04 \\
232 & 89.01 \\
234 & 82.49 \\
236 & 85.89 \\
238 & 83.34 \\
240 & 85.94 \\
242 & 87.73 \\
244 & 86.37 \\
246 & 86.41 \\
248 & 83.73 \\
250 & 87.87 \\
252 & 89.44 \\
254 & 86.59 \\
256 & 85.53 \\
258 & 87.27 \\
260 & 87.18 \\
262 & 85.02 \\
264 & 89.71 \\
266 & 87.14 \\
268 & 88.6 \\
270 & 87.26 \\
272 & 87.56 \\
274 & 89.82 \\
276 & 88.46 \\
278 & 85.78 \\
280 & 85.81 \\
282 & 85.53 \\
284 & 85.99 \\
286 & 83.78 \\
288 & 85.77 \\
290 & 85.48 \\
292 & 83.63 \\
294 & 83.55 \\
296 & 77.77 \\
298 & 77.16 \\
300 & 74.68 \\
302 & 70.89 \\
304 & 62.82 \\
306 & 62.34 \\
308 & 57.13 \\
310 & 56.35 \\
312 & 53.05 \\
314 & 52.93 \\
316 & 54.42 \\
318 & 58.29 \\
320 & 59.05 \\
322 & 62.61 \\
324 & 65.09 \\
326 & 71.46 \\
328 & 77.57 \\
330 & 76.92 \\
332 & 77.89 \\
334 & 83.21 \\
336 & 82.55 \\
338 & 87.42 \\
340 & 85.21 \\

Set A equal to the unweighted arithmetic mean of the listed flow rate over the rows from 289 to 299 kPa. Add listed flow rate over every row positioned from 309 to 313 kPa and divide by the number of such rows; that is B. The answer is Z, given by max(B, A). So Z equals 82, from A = 81.5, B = 55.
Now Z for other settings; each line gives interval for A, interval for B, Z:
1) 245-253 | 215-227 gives 88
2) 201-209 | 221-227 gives 112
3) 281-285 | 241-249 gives 86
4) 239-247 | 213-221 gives 90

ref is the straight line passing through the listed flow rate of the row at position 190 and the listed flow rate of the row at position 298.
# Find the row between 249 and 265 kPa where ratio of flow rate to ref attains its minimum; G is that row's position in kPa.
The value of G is 256 kPa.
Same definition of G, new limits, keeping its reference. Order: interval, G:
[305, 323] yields 312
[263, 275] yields 266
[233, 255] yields 234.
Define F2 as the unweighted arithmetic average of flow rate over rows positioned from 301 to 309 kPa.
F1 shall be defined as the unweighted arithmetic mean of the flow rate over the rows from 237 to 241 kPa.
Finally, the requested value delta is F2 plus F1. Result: 148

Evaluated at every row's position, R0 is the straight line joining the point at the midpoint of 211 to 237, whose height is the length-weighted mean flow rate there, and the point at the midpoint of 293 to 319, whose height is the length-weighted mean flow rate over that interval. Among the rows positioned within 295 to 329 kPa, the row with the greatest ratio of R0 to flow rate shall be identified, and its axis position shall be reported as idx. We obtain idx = 312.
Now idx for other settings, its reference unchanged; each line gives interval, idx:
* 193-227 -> 226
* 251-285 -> 256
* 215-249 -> 234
